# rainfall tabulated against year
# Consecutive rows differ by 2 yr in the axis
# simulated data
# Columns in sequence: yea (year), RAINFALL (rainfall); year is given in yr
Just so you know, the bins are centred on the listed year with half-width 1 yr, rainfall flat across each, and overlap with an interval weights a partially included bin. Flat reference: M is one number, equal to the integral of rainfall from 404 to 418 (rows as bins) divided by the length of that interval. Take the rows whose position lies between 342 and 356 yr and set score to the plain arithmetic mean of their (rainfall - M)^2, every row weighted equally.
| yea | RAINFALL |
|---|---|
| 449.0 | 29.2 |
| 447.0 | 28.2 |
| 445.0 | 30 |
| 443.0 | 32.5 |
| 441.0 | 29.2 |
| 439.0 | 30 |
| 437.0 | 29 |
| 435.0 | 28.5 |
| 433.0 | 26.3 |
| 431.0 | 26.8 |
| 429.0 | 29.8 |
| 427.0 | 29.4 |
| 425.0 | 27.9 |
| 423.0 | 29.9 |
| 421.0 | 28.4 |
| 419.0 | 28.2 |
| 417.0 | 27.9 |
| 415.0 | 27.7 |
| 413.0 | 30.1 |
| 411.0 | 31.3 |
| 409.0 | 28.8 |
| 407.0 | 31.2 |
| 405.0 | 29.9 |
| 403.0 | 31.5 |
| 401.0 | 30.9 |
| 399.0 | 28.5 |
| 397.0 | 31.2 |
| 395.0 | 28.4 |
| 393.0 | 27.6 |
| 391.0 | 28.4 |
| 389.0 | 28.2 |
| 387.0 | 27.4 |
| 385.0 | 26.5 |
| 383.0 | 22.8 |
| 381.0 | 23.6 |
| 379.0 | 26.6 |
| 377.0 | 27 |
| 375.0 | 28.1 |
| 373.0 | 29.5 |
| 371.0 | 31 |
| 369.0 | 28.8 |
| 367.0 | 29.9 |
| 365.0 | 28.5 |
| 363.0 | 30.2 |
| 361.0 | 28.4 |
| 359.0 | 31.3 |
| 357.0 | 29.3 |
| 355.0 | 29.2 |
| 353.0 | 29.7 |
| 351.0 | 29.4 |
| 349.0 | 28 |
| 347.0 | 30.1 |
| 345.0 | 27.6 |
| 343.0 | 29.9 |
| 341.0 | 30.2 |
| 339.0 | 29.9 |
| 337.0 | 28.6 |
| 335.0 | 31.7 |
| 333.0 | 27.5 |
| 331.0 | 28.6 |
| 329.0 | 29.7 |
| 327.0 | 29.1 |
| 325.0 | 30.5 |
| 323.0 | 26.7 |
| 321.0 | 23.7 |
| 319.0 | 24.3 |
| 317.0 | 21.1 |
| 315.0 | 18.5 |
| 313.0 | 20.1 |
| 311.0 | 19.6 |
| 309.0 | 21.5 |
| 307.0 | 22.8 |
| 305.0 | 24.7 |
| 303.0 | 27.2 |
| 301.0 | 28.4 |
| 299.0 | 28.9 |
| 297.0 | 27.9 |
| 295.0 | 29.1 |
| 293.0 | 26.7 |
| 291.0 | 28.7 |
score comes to 1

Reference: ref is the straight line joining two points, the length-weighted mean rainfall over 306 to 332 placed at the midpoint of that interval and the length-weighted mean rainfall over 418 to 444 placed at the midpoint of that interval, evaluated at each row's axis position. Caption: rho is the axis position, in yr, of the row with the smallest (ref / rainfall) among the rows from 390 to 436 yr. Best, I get 403.0 yr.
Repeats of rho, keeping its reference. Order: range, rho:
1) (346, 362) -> 359.0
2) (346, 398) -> 359.0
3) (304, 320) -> 305.0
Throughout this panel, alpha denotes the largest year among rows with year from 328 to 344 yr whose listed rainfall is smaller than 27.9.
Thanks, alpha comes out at 333.0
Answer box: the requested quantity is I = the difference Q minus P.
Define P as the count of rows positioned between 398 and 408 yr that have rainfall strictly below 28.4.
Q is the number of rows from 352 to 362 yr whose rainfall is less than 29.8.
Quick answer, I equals 4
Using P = 0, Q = 4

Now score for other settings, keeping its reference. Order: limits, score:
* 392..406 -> 2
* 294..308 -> 11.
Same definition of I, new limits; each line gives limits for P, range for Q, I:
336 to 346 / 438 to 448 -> 1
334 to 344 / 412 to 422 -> 4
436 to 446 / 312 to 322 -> 5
